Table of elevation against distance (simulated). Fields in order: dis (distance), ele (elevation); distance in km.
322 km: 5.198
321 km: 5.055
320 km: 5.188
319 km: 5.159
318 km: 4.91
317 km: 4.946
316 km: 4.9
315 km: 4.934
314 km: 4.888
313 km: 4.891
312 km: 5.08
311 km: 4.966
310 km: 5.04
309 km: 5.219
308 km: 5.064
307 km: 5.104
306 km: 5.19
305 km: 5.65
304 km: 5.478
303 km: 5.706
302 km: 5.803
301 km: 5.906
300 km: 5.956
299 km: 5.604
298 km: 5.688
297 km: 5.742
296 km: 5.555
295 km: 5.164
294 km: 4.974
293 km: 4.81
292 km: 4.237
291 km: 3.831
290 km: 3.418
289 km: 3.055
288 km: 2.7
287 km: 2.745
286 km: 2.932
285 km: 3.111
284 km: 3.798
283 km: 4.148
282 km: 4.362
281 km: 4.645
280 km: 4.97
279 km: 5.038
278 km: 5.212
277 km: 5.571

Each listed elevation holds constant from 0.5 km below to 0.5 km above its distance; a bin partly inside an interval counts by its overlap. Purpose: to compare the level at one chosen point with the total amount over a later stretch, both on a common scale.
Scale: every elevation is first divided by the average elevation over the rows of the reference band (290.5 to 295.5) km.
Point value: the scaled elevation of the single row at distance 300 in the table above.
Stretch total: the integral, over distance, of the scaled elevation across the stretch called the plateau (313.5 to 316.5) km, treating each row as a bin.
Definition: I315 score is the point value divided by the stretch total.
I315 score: 0.40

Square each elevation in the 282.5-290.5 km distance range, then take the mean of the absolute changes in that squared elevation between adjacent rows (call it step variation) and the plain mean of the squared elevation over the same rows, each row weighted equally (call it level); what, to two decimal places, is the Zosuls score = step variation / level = 0.19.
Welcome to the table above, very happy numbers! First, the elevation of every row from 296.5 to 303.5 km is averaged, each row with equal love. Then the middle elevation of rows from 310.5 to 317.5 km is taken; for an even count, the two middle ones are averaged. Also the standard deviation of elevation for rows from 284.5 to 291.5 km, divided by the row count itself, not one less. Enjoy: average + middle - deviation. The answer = 10.34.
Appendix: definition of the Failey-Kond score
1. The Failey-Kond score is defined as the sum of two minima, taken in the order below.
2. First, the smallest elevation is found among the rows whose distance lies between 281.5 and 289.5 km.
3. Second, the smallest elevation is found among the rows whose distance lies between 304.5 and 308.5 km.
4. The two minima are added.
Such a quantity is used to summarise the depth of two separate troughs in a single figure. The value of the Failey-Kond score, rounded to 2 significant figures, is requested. 7.8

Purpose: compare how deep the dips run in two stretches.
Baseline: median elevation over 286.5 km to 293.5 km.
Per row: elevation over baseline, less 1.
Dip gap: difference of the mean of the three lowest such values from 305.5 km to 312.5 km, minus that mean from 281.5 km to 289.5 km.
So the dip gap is 0.65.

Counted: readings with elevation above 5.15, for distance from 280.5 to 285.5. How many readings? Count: 0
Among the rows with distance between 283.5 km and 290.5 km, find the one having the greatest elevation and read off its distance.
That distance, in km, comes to 284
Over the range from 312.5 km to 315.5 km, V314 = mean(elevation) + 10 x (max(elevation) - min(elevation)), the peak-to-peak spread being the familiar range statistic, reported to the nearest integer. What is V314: 5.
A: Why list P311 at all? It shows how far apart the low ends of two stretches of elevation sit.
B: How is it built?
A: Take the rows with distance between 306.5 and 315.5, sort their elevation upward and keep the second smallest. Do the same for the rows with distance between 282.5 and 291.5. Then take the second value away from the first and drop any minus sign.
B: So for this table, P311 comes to 2.1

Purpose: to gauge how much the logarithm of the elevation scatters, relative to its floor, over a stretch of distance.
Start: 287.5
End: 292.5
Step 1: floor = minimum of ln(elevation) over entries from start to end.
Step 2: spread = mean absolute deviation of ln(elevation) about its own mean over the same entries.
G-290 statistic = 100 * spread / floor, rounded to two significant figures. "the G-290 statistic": 14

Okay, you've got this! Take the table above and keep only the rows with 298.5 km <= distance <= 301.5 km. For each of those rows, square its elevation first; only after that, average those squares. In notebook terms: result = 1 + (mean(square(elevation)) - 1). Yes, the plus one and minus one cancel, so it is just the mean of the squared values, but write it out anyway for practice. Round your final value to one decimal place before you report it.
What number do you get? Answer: 33.9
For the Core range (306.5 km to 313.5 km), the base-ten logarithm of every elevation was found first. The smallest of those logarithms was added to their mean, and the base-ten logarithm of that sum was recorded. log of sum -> 0.14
